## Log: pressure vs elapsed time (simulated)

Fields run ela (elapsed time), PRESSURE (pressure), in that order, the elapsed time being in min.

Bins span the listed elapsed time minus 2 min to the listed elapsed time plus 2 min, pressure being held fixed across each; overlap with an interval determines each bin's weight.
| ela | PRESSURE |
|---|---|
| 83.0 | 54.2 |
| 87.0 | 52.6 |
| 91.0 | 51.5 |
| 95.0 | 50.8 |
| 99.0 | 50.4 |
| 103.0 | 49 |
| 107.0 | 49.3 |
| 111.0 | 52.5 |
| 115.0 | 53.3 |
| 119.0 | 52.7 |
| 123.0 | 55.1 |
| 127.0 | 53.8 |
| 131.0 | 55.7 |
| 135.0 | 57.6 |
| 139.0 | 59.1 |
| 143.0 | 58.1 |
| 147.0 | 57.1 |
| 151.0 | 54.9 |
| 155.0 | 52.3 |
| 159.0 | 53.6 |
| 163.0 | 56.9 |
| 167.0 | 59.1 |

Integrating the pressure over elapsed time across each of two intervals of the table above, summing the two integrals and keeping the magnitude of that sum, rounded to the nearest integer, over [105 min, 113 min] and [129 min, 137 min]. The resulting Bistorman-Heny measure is 860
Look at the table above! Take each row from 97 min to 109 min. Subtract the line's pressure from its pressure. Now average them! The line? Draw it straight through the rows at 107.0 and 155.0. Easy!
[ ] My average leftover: 1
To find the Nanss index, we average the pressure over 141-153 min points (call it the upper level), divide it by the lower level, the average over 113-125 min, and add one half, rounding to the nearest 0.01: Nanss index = 1.56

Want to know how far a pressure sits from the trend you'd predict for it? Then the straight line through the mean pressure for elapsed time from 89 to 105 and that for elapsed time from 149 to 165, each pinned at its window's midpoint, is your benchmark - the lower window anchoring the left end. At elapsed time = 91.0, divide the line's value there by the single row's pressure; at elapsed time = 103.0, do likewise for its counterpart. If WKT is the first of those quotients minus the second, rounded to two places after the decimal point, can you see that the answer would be -0.07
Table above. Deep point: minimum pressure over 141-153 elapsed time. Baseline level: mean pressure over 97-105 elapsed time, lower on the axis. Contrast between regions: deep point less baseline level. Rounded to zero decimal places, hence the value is 5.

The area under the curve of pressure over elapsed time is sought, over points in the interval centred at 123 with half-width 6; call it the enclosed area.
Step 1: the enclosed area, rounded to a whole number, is 646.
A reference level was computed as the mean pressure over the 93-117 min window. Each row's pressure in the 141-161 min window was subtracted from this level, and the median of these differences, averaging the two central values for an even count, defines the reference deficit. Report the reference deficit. -4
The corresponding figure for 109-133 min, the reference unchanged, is -3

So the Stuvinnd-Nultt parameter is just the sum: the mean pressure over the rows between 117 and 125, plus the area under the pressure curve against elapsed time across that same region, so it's 485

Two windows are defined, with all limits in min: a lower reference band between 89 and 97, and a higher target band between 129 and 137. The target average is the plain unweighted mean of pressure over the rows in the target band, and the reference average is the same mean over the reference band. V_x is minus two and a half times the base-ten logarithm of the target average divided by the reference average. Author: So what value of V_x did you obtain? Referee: -0.111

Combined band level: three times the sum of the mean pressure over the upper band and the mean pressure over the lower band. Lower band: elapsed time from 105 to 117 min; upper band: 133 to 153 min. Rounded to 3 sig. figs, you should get 327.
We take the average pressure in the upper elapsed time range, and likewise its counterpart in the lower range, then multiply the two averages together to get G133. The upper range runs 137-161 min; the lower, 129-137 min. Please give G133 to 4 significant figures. 3164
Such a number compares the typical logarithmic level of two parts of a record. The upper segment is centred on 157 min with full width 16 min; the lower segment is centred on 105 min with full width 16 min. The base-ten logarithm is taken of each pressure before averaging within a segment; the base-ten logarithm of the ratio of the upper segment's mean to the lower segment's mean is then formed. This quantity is 0.0086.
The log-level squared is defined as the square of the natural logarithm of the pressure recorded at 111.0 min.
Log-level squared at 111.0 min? 15.69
